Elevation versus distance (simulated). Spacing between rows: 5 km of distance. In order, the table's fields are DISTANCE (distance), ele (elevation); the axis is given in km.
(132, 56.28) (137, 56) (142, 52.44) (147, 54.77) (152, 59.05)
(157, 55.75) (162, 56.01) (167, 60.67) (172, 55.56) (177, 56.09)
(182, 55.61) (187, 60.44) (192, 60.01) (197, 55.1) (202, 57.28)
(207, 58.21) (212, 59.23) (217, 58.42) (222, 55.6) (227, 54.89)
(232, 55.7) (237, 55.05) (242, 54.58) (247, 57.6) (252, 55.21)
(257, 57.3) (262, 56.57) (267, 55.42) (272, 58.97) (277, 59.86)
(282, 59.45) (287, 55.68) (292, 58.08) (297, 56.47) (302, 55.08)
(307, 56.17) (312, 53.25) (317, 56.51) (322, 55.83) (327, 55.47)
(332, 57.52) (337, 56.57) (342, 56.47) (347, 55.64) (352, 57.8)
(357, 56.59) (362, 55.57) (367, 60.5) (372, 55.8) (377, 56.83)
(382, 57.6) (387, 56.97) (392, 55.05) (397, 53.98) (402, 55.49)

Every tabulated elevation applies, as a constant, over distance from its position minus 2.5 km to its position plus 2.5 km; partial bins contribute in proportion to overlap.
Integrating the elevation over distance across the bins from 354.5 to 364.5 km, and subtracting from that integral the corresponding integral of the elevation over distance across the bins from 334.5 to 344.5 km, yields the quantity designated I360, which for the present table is -4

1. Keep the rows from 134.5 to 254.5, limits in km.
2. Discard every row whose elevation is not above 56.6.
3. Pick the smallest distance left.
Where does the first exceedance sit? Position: 152 km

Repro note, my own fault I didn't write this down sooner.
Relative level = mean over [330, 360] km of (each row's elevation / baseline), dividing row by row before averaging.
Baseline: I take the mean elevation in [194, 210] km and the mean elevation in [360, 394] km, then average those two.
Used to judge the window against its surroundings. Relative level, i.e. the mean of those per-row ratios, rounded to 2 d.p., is 1.00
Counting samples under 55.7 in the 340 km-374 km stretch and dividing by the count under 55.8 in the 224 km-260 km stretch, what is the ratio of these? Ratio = 0.40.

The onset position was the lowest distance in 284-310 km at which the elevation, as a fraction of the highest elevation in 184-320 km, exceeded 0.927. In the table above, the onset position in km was 292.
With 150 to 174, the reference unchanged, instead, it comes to 152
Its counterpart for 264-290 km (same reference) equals 272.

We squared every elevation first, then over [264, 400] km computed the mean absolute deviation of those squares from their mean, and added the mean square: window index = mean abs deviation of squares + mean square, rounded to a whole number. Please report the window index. 3356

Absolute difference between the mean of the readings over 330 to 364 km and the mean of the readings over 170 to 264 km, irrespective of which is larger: 0.17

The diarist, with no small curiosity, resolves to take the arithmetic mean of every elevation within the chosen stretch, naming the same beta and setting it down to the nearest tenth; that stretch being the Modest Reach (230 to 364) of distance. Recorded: 56.5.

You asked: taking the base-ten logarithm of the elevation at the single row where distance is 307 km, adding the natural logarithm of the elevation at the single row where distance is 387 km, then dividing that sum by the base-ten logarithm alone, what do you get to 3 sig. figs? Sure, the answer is 3.31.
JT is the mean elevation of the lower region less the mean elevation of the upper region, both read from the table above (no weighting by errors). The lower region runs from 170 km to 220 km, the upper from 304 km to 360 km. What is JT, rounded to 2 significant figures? 1.4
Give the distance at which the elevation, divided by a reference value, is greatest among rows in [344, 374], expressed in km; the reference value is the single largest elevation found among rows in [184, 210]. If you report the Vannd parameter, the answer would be 367 km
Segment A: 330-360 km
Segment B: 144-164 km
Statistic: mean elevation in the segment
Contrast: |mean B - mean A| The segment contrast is 0.4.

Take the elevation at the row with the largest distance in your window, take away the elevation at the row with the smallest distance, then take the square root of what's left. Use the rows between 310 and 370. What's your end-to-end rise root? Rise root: 2.7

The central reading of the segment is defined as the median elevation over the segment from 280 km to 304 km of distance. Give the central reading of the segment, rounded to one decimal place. 56.5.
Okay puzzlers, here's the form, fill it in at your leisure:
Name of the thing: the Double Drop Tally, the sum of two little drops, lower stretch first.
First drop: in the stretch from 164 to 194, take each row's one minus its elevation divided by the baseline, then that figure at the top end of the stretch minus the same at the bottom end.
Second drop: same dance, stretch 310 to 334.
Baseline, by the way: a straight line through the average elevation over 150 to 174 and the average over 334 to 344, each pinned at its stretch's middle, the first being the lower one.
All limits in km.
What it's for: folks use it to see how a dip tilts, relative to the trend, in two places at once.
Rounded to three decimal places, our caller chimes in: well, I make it -0.068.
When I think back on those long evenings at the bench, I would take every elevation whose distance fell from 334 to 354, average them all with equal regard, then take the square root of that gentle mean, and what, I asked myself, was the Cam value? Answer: 7.52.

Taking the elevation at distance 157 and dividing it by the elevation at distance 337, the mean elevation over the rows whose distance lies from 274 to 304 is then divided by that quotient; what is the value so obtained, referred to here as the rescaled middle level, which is 58.3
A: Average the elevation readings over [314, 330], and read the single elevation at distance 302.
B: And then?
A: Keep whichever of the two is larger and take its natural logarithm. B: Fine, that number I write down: 4.024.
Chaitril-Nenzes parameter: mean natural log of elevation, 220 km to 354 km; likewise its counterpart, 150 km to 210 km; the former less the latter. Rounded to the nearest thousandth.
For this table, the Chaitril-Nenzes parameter -0.019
